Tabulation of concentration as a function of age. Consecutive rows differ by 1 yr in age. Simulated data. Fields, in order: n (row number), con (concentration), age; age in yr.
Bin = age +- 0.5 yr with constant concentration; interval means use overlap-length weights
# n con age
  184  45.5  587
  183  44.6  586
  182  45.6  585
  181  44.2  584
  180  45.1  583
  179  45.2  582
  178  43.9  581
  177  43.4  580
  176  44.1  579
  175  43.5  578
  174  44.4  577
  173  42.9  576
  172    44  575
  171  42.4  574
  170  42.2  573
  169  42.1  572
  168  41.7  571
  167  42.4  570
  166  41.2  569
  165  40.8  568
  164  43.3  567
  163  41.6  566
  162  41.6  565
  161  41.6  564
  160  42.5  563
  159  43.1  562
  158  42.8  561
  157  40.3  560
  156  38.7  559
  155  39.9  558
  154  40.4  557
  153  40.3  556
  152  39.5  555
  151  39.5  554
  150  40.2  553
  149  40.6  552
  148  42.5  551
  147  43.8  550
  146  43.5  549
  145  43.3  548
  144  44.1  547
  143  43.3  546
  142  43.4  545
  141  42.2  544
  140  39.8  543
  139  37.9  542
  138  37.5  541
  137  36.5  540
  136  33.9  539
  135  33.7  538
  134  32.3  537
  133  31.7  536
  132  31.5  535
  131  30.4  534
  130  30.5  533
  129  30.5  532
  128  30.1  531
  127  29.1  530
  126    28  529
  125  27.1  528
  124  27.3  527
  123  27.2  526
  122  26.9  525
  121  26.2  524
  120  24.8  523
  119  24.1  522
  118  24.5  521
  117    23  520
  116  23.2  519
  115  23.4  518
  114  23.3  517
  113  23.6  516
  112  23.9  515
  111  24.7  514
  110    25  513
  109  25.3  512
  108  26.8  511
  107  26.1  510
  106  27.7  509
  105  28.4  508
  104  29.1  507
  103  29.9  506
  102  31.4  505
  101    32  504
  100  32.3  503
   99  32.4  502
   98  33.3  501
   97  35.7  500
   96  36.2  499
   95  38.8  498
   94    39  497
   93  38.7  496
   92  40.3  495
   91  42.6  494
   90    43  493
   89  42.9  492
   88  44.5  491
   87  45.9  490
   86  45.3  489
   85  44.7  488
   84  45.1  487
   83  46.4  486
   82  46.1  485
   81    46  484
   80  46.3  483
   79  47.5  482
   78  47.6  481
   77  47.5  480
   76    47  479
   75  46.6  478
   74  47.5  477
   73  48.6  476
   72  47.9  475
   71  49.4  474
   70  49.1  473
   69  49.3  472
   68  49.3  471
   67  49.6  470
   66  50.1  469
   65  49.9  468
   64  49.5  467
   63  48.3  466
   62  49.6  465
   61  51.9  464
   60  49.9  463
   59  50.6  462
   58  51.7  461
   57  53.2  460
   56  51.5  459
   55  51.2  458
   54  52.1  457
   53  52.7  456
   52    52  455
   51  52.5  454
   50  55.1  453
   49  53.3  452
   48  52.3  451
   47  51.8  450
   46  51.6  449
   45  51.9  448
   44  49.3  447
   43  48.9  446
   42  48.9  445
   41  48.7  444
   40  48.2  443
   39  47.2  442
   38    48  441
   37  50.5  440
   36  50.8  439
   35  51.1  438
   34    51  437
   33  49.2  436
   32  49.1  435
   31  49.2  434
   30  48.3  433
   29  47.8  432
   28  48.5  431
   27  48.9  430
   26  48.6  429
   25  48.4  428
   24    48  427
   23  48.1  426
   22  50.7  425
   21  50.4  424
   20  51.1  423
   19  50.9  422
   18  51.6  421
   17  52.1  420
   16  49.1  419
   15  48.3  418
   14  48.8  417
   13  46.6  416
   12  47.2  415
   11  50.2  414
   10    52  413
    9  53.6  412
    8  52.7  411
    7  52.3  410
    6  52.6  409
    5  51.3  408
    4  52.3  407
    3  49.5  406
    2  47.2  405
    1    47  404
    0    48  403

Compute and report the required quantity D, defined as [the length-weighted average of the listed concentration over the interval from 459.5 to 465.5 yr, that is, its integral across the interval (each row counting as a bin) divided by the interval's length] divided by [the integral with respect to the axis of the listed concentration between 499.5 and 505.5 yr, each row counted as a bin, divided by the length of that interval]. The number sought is 1.56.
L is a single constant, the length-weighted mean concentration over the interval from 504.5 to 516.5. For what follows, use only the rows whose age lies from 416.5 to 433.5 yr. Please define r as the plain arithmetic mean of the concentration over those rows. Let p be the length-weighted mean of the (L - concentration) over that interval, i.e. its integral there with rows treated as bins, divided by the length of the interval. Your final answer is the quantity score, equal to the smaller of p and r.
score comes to -23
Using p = -23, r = 49.4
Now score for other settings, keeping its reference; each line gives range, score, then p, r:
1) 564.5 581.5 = -16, -16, 42.7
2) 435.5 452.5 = -23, -23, 50.2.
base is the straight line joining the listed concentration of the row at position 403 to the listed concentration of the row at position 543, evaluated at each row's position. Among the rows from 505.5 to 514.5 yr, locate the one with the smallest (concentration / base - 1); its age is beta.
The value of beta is 514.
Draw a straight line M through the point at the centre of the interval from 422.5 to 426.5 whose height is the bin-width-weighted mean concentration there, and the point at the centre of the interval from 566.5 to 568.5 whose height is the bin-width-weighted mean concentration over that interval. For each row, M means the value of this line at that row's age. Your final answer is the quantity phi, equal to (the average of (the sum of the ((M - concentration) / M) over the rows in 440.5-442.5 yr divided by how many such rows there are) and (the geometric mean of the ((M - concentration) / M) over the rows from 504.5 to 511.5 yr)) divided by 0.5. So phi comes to 0.402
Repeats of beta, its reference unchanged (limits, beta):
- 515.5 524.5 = 520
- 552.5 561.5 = 559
